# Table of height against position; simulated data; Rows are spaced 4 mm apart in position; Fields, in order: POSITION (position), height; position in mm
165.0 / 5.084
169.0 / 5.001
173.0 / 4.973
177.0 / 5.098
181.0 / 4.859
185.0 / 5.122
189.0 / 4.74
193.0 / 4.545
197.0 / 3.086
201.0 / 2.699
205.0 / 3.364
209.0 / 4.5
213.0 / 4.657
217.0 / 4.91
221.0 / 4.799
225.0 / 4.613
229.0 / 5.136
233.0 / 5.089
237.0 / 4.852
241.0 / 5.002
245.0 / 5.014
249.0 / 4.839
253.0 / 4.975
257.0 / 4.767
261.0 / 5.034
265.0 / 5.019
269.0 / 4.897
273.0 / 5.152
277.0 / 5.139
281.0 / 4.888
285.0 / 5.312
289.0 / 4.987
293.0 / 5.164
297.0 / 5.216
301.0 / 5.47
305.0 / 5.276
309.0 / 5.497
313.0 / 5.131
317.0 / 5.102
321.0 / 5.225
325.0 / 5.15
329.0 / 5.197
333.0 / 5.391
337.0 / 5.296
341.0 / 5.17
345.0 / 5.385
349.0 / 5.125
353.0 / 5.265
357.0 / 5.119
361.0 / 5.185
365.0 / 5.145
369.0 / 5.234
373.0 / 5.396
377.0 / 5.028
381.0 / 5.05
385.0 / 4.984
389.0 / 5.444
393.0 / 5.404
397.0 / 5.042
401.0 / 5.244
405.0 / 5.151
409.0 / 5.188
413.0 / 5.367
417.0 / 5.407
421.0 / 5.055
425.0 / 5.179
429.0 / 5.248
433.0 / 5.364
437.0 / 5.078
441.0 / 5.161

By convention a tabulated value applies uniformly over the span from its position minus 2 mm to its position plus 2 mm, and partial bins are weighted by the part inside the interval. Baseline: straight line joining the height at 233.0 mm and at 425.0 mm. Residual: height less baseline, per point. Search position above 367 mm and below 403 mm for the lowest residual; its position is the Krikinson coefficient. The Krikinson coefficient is 385.0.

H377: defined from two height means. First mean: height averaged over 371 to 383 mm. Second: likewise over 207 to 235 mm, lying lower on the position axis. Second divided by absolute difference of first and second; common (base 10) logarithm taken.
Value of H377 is 1.15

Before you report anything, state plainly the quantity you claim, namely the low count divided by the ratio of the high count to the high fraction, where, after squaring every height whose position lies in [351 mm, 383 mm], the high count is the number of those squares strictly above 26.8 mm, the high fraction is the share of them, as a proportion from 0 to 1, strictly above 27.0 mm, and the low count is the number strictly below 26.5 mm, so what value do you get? 0.4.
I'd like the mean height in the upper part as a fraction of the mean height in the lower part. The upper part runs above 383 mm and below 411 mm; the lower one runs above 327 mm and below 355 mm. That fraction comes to 0.99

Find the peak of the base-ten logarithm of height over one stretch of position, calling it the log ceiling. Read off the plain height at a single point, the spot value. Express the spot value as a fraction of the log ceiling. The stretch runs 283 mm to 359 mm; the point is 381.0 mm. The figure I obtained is 6.82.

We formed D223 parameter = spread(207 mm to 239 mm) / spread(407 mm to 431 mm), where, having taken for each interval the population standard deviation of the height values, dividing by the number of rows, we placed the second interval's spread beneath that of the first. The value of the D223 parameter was 1.8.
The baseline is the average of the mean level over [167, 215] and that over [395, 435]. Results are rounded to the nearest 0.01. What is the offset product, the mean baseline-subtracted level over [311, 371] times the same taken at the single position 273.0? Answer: 0.14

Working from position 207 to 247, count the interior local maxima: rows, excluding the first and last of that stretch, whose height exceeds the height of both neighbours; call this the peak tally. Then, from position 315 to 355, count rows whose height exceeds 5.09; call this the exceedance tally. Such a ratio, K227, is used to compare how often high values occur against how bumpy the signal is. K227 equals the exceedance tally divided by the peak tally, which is 5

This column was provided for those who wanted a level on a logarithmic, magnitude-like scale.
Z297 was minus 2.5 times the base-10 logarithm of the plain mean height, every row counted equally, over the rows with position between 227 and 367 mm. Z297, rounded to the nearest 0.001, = -1.776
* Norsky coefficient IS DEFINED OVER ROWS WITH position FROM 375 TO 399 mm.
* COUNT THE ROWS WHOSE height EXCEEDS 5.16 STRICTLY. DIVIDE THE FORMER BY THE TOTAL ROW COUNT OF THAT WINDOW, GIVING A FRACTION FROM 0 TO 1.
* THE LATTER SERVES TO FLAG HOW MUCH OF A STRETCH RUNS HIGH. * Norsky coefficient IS 0.33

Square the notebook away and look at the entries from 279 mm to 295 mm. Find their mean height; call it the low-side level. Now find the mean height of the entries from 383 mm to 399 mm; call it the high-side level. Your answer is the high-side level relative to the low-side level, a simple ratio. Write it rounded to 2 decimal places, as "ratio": 1.03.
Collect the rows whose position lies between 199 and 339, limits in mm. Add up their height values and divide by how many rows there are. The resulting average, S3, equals 4.94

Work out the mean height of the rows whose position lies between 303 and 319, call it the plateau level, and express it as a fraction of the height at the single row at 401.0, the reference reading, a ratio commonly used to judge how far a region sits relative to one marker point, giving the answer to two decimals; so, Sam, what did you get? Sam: 1.00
